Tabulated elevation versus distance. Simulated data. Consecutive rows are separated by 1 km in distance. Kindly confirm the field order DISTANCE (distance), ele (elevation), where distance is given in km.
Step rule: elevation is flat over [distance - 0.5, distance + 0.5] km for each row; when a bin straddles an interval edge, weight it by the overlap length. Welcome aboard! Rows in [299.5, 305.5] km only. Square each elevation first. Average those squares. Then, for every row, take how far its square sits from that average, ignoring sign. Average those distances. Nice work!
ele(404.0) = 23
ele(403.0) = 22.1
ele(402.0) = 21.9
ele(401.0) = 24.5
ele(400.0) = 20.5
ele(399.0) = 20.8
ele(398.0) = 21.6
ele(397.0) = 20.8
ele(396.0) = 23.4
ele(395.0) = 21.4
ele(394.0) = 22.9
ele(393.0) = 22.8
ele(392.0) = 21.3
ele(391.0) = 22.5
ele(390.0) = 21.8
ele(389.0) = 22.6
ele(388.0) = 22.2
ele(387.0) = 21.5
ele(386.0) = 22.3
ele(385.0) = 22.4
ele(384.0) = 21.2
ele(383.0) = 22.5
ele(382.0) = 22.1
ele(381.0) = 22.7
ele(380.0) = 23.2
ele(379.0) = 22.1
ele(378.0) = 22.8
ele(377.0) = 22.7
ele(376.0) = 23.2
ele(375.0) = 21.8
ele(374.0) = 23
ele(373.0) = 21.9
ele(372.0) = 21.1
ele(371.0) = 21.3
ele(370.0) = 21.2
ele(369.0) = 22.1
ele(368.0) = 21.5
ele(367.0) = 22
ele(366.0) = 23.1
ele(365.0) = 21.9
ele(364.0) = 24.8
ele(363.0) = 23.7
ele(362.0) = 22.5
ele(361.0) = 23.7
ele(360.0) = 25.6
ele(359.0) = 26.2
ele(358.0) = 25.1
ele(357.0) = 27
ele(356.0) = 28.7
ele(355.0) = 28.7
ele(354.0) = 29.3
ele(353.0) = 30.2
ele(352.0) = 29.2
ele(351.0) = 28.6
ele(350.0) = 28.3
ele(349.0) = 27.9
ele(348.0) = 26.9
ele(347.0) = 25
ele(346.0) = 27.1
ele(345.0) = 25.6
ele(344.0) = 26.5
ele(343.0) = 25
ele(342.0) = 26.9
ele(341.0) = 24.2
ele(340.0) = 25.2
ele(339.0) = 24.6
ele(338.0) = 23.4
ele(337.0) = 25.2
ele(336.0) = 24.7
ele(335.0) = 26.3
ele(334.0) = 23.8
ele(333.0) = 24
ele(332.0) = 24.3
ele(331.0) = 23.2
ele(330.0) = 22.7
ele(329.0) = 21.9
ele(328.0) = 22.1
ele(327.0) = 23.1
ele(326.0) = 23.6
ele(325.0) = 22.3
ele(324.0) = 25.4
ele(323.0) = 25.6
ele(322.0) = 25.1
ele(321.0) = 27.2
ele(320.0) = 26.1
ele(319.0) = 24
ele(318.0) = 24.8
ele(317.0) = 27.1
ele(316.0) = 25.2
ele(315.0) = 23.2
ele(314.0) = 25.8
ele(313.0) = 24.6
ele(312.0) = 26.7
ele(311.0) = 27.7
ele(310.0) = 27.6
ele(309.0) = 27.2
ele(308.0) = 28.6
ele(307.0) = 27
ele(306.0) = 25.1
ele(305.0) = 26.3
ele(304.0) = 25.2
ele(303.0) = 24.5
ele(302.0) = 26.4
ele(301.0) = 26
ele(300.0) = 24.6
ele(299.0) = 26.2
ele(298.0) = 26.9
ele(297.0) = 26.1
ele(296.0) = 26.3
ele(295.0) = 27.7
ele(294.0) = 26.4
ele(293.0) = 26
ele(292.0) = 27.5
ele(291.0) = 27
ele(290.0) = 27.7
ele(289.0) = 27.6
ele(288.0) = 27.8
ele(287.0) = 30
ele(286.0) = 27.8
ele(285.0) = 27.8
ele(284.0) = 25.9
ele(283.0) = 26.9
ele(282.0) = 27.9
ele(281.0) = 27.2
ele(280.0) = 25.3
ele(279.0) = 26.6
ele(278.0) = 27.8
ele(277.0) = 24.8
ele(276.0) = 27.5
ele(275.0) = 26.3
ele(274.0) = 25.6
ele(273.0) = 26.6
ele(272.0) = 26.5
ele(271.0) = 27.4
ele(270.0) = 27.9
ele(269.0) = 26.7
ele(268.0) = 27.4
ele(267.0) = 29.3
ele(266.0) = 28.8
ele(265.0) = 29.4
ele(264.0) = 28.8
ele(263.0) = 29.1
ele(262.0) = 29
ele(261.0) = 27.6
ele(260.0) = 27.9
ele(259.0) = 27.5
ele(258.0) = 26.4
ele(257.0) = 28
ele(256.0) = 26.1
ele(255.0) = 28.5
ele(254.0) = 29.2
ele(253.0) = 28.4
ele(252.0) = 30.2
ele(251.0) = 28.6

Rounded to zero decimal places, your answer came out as 37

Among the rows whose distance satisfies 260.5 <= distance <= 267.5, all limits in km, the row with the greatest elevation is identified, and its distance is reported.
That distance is 265.0 km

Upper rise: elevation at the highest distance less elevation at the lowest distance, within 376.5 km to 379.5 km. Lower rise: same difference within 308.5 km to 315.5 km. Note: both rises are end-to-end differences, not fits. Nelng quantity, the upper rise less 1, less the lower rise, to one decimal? 2.4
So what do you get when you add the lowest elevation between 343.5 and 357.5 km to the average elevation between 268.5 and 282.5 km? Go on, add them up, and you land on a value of 51.7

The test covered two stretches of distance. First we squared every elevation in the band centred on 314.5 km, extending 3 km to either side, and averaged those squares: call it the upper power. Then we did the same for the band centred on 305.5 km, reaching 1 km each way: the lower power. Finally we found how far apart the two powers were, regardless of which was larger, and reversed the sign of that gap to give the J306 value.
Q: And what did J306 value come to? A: -12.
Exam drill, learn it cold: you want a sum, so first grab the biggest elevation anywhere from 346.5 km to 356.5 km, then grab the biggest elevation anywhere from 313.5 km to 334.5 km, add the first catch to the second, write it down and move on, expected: 57.4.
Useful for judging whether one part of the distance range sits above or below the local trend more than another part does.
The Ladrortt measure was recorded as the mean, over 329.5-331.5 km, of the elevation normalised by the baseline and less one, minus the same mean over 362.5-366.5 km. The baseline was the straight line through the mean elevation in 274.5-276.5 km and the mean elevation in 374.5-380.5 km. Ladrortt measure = -0.08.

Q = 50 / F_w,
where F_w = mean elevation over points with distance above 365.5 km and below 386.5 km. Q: 2.252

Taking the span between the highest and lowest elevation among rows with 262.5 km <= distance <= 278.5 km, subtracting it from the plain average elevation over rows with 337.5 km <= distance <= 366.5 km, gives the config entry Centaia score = 21.4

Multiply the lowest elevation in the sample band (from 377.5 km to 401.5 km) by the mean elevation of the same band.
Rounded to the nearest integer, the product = 454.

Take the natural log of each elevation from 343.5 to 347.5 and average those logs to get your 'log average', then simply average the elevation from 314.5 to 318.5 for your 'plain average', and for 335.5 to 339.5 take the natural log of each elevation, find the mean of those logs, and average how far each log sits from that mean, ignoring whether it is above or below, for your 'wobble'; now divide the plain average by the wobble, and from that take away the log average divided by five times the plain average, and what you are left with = 1126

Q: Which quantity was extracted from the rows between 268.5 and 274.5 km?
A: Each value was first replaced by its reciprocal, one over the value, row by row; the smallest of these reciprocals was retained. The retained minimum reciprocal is 0.036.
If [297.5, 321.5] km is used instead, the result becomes 0.035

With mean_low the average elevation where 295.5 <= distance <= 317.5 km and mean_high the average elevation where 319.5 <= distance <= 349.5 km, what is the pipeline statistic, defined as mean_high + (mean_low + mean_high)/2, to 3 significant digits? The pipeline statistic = 50.3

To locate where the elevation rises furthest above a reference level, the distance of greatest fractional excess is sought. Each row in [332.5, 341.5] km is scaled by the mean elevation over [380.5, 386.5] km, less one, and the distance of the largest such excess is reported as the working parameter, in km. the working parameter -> 335.0 km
